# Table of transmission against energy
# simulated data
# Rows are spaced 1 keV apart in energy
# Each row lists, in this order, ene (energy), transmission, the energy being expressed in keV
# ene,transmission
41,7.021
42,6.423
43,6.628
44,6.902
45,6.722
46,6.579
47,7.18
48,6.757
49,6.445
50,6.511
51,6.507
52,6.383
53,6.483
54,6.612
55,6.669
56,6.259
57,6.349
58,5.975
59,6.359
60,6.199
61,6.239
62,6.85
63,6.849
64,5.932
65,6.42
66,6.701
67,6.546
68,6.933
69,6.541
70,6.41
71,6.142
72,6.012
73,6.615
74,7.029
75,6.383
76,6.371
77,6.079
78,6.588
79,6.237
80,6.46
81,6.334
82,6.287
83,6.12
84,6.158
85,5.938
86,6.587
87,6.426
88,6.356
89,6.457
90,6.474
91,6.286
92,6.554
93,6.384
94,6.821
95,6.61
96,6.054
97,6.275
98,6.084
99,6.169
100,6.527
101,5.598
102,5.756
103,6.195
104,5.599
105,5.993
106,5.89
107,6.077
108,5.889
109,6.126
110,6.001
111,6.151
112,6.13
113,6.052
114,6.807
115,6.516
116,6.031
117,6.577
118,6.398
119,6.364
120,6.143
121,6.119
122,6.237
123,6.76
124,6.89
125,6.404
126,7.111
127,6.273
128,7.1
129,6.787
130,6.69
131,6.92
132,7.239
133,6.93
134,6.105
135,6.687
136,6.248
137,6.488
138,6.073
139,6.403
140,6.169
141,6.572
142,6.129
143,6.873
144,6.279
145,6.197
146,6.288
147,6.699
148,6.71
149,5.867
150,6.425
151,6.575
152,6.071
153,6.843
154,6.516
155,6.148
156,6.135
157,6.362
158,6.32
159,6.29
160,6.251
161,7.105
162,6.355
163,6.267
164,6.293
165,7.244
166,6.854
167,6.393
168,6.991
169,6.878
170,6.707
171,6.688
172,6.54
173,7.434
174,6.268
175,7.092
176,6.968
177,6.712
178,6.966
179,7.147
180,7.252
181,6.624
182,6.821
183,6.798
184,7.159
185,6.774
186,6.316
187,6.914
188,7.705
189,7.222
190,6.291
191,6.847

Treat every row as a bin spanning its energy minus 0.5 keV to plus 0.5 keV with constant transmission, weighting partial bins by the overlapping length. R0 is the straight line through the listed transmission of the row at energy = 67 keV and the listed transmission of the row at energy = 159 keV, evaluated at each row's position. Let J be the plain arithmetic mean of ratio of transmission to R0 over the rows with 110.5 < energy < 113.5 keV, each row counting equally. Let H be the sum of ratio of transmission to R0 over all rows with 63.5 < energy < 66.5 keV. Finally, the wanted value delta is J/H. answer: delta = 0.327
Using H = 2.91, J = 0.95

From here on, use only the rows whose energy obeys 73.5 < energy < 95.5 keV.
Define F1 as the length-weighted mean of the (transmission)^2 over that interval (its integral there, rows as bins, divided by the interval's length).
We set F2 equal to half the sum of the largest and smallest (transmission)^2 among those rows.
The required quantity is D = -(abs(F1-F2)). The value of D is -1.24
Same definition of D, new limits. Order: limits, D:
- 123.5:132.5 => -0.78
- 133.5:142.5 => -0.82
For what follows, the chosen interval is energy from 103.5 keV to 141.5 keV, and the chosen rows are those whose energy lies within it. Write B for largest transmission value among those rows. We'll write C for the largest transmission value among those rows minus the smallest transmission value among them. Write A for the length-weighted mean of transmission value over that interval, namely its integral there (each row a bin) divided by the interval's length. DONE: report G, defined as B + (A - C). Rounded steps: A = 6.39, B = 7.239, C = 1.64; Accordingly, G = 11.99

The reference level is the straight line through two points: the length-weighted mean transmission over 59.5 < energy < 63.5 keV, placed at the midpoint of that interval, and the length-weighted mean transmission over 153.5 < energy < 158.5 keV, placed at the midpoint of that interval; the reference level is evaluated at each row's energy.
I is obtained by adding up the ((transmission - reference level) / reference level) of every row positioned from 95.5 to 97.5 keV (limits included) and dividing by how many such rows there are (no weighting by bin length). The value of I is -0.04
